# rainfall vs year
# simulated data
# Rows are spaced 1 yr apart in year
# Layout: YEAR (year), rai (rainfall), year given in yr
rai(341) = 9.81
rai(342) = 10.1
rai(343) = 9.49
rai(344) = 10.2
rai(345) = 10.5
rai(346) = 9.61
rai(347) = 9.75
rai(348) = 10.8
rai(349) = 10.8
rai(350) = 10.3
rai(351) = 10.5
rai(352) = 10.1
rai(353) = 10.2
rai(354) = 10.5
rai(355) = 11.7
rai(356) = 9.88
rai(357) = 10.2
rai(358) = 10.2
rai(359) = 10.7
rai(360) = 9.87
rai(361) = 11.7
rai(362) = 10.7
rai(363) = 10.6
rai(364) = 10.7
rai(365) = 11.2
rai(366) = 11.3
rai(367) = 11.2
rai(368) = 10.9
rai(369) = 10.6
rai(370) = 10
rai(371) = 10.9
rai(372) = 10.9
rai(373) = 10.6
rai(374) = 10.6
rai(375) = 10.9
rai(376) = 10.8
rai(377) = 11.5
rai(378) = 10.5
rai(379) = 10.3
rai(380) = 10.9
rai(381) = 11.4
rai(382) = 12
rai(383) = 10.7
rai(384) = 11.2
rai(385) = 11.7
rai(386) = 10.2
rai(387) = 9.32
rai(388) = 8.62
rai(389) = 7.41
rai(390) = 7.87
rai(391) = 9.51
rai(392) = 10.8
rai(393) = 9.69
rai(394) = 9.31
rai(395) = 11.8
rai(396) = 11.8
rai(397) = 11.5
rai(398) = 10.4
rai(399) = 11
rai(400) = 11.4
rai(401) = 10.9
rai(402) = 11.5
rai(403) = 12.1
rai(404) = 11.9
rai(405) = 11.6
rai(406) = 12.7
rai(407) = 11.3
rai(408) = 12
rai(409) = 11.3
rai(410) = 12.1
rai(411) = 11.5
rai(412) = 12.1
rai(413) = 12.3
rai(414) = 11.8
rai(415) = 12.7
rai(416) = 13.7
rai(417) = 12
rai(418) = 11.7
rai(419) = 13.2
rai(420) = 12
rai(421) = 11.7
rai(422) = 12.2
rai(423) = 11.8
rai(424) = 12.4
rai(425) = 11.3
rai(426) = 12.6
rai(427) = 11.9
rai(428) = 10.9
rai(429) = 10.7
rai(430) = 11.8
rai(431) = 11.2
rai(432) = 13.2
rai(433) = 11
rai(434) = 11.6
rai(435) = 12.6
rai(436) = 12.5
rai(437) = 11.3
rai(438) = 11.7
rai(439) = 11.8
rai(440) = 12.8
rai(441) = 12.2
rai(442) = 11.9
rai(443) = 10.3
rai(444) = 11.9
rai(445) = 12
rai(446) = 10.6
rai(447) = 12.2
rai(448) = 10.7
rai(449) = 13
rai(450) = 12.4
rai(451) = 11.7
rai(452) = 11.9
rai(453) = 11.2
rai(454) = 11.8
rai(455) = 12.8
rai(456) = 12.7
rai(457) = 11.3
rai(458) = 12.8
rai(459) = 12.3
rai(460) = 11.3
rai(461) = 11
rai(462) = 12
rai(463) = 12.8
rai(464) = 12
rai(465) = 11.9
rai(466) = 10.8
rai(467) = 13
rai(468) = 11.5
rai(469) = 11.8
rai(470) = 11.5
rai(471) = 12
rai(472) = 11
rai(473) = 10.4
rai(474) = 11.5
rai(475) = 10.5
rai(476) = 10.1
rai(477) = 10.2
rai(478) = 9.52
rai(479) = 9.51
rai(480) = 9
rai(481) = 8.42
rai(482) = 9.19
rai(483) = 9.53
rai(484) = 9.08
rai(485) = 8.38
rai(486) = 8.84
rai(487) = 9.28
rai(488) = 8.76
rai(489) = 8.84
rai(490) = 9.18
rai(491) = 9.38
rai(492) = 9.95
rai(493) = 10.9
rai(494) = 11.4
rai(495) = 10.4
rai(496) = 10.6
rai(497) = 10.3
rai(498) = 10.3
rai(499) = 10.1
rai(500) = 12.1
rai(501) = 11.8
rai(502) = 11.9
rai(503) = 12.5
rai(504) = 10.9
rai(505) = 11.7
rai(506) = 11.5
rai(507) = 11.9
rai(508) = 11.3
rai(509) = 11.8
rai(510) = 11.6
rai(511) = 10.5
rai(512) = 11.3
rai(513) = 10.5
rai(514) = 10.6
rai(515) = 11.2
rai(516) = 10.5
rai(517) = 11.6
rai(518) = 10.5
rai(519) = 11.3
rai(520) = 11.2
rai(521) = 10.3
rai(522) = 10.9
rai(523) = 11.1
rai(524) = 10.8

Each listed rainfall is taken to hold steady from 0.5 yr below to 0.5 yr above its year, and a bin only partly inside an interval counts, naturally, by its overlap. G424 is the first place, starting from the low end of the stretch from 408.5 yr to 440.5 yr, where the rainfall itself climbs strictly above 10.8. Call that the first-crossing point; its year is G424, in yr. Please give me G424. 409 yr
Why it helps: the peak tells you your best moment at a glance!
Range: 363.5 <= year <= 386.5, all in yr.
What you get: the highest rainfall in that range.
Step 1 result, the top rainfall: 12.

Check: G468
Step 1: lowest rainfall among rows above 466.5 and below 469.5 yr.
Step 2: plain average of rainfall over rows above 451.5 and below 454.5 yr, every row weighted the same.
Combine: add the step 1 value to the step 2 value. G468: 23.1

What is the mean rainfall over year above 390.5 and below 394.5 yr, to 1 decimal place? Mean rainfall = 9.8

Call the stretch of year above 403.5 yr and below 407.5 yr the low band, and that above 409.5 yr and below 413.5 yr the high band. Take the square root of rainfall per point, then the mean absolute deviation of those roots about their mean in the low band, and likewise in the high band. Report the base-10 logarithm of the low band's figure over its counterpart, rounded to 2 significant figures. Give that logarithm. 0.23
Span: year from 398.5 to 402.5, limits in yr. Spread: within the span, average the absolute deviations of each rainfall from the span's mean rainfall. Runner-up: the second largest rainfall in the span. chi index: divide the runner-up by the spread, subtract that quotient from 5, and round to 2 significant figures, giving -41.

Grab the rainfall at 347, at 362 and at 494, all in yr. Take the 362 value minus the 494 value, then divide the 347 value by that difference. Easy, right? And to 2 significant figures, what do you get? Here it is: -14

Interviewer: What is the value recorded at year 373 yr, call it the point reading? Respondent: 10.6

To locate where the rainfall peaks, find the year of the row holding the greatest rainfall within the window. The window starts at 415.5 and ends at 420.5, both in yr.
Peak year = 416 yr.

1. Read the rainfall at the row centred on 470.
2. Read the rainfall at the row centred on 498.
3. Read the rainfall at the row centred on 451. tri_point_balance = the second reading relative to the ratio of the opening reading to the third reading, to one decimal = 10.5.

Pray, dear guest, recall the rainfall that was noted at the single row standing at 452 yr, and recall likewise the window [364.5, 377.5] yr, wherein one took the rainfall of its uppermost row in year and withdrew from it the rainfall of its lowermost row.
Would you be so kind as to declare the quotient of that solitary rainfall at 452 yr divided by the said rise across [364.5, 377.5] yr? 40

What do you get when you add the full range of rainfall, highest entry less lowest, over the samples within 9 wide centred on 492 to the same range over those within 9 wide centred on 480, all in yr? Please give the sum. 4.4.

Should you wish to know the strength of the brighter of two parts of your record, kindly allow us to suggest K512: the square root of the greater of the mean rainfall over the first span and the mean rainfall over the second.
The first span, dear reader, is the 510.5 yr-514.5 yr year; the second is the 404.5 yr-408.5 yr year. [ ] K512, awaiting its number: 3.45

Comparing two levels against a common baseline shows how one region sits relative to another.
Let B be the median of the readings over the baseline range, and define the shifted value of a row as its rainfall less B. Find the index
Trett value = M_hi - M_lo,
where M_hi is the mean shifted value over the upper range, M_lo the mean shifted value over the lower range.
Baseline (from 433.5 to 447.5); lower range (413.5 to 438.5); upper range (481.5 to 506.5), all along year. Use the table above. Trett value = -1.7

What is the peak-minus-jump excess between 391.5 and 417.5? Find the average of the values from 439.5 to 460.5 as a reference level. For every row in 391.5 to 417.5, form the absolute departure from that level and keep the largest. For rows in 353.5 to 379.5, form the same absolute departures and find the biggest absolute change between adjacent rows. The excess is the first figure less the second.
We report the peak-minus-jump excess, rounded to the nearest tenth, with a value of 0.8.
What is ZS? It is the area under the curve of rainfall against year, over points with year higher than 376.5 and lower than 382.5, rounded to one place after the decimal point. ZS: 66.6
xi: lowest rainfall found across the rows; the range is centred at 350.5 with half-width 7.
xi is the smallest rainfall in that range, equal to 9.61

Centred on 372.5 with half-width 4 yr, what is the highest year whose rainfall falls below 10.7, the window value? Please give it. 374 yr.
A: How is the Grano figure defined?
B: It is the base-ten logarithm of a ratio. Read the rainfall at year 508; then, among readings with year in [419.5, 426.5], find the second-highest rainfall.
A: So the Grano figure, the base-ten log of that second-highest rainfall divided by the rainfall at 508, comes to 0.040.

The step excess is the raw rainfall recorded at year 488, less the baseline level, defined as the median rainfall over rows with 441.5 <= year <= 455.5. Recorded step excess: -3.1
